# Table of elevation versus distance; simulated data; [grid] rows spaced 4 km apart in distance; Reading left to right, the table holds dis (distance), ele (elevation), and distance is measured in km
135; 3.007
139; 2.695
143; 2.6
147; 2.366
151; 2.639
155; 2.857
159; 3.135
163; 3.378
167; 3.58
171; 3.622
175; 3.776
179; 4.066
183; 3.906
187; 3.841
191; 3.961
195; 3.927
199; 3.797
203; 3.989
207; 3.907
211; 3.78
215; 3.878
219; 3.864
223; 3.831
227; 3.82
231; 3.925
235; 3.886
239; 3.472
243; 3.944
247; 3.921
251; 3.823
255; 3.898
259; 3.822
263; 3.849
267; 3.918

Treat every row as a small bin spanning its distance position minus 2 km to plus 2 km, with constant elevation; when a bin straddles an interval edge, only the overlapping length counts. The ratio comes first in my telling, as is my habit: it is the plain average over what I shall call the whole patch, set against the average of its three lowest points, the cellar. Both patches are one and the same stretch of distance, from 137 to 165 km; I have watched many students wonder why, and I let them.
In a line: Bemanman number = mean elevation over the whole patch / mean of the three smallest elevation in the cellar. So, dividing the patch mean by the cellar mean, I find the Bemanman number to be 1.11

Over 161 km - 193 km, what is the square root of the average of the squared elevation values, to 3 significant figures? 3.77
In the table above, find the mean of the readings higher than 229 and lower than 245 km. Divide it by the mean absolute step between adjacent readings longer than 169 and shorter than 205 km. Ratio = 26.6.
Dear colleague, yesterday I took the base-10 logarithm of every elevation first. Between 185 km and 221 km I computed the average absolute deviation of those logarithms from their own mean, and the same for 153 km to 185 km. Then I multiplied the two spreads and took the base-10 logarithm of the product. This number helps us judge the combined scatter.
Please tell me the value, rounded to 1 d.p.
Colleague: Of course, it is -3.6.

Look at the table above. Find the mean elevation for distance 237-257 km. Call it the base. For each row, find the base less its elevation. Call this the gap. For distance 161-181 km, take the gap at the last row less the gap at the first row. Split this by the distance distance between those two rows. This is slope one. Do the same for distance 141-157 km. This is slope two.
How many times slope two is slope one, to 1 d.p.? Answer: 2.0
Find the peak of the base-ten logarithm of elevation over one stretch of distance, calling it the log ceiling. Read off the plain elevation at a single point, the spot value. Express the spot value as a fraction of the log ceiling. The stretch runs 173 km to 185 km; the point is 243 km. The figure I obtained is 6.47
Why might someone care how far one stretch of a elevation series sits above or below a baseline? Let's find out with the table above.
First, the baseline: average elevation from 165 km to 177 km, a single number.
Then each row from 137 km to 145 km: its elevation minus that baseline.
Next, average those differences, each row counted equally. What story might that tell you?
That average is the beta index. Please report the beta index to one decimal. -1.0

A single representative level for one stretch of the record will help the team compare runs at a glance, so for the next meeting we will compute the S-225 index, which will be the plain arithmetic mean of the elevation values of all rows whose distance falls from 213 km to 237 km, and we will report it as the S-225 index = 3.87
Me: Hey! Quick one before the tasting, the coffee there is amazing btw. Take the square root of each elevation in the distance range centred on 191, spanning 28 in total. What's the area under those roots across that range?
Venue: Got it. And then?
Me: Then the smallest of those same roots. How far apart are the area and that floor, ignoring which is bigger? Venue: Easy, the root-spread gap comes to 53.53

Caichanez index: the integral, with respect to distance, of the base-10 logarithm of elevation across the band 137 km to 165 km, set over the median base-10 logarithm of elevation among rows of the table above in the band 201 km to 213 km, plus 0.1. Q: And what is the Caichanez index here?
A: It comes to 21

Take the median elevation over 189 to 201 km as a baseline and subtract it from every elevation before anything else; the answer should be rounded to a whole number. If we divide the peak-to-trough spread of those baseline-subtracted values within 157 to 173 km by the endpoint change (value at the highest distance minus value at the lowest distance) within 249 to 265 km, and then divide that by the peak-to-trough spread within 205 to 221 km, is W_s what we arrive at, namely 147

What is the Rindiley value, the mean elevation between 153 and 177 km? 3.39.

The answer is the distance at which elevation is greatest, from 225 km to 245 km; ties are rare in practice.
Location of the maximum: 243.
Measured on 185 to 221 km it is 203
